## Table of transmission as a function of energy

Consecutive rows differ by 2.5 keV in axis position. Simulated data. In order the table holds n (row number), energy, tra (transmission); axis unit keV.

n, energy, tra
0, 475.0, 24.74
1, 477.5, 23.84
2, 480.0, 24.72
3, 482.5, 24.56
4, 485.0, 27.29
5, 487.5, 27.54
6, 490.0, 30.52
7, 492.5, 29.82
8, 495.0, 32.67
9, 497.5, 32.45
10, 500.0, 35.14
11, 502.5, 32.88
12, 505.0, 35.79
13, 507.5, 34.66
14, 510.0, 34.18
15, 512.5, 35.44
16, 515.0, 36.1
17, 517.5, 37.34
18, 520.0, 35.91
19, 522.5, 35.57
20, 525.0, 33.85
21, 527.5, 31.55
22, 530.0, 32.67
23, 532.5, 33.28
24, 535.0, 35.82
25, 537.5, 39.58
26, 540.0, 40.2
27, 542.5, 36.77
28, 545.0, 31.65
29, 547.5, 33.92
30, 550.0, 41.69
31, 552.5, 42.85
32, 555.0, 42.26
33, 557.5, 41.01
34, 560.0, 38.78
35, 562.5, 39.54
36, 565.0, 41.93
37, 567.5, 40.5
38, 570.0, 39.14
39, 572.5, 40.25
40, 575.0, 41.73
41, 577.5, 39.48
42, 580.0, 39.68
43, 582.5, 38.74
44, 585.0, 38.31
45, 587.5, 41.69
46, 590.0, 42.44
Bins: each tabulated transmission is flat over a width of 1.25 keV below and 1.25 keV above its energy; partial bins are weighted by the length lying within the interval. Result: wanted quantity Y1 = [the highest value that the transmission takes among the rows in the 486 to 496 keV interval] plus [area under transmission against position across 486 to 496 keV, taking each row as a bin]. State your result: 333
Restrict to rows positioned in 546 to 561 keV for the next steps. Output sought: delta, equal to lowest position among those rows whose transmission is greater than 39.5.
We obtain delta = 550.0 keV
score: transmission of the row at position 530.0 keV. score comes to 32.67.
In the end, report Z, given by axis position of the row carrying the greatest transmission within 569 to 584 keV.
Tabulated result 575.0 keV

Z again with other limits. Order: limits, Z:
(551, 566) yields 552.5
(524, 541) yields 540.0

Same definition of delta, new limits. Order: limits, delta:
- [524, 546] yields 537.5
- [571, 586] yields 572.5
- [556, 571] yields 557.5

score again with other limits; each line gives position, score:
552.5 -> 42.85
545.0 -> 31.65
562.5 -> 39.54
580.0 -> 39.68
